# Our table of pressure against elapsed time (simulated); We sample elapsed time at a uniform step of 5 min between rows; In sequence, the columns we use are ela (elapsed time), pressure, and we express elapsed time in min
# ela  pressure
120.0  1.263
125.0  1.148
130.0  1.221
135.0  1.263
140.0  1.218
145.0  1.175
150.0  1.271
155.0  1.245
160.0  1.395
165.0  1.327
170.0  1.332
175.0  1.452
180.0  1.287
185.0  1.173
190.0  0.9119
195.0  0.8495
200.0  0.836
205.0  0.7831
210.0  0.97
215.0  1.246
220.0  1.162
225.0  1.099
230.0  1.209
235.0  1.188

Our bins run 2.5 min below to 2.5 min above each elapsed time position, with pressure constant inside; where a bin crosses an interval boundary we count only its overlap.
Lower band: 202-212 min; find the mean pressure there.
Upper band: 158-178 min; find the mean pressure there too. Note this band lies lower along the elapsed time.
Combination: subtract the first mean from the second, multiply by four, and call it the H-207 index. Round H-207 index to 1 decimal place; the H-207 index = 2.0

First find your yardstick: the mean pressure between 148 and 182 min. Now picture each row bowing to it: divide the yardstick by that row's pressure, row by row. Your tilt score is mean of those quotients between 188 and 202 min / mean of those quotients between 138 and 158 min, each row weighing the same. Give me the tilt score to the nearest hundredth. 1.42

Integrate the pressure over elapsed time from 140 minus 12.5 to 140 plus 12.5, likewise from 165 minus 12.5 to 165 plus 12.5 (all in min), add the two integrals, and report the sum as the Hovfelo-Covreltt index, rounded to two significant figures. 64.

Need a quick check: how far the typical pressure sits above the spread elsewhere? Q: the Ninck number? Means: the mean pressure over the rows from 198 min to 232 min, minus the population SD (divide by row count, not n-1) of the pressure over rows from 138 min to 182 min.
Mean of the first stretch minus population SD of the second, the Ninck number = 0.96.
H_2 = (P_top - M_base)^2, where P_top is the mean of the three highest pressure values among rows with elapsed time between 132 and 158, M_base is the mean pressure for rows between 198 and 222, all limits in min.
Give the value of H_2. 0.068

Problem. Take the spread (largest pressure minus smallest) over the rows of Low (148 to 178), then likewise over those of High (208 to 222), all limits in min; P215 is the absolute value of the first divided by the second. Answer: 0.75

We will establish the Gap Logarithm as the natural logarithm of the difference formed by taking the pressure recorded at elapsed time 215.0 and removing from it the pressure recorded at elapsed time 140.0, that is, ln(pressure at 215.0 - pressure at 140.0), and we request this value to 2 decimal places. -3.58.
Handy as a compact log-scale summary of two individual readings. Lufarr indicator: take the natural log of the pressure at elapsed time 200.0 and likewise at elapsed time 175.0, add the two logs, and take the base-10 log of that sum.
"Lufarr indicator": -0.71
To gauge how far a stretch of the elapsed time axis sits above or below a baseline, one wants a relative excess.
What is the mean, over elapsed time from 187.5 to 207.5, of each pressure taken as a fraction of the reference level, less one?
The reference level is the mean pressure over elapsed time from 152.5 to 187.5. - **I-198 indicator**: -0.36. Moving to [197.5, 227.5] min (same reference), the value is -0.23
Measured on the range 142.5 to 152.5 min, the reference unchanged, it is -0.07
